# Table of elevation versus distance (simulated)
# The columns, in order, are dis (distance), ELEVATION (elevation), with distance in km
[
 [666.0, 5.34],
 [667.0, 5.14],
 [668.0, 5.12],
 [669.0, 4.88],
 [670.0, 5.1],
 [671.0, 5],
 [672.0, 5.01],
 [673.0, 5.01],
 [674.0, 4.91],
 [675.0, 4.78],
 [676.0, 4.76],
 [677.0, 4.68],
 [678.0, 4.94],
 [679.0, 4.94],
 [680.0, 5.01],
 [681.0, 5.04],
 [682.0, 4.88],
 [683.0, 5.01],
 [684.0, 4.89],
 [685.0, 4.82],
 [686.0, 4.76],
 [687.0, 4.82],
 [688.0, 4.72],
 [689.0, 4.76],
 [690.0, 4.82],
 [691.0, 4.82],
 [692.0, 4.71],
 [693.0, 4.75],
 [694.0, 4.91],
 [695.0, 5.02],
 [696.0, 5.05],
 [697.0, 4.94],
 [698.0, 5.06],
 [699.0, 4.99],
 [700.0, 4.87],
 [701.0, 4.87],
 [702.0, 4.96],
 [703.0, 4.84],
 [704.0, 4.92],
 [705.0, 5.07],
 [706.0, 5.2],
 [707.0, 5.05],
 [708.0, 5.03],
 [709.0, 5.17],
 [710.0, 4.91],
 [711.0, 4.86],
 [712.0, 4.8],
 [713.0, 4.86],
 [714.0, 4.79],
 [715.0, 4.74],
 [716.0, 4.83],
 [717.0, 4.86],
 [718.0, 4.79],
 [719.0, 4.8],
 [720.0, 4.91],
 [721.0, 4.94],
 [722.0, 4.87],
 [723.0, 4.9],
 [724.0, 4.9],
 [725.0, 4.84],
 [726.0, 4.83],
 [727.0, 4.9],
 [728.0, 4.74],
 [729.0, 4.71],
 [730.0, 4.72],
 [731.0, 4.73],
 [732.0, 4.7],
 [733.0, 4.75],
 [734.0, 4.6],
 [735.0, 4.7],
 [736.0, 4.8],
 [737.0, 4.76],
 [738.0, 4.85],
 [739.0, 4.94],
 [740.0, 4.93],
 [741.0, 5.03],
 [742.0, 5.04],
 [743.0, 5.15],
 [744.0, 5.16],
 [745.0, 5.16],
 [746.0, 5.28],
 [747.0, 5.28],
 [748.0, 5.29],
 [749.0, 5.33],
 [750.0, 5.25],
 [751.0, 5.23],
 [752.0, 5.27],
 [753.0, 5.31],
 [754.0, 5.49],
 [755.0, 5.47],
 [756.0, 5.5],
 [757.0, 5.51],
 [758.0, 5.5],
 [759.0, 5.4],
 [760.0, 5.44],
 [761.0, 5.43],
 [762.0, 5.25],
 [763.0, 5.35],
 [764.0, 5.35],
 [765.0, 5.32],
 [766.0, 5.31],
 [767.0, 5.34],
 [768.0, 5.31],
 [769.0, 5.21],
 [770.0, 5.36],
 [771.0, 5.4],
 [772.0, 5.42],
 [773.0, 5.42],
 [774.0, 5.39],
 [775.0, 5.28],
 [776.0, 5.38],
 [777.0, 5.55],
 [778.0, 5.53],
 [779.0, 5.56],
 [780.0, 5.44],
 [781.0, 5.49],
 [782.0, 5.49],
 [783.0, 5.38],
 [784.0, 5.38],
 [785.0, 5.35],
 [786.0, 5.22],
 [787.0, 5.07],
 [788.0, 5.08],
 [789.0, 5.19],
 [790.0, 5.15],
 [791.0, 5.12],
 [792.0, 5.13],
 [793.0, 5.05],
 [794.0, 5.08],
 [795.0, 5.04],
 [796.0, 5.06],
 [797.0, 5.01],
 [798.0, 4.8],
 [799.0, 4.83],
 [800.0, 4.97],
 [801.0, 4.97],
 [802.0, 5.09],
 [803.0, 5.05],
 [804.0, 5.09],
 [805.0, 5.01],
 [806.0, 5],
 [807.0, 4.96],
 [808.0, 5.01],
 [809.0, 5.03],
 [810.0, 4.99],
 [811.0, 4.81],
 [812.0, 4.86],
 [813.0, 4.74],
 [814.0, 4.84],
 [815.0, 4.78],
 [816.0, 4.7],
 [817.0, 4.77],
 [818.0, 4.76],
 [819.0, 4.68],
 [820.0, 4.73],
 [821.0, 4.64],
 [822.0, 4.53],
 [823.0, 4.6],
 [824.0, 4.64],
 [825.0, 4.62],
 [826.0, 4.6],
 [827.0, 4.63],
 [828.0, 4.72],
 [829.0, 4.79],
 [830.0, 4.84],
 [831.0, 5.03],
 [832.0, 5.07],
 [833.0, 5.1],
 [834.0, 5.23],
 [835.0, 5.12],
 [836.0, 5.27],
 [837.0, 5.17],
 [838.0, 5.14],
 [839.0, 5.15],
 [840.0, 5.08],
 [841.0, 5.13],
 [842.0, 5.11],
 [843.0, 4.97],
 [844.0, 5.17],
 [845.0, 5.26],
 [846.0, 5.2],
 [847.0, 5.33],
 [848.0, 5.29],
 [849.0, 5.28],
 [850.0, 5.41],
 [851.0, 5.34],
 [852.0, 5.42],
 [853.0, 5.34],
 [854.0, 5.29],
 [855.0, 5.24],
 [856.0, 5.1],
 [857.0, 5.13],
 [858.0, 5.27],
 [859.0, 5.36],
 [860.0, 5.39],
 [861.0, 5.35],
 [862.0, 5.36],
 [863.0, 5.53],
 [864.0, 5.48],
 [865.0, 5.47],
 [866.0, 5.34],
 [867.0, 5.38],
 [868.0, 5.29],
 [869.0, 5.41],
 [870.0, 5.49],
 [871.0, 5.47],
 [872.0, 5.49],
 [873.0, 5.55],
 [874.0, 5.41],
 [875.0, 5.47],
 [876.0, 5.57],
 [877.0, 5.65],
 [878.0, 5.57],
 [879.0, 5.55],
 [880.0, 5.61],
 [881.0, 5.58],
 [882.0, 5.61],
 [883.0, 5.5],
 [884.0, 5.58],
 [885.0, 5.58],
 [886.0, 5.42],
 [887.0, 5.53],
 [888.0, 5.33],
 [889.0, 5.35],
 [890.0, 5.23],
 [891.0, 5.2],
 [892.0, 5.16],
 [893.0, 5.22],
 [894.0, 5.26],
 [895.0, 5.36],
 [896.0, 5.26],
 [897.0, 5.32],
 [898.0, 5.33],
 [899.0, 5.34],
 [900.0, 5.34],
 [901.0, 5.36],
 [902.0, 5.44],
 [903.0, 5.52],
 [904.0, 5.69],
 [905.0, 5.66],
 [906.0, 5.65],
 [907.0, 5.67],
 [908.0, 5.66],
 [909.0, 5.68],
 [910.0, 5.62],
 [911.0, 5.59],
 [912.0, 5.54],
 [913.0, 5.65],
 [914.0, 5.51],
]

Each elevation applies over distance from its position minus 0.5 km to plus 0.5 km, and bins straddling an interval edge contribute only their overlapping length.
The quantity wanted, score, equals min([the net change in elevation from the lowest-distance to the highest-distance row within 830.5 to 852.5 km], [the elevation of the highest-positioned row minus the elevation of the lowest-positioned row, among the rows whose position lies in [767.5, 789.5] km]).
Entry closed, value -0.120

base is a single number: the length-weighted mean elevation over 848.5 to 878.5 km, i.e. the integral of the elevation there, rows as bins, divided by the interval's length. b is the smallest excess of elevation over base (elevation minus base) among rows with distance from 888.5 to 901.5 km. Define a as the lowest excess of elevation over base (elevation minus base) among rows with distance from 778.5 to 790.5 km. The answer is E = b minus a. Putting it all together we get 0.09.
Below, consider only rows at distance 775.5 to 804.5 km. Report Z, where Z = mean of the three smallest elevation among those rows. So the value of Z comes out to 4.87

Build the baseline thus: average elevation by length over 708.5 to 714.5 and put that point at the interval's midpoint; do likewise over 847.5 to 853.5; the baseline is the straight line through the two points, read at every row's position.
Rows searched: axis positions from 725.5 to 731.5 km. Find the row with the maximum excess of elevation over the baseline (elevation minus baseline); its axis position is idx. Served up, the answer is 727.0 km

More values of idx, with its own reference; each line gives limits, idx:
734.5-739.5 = 739.0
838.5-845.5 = 845.0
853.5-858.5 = 854.0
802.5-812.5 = 804.0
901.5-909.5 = 904.0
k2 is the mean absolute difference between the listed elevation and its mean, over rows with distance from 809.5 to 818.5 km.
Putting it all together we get 0.06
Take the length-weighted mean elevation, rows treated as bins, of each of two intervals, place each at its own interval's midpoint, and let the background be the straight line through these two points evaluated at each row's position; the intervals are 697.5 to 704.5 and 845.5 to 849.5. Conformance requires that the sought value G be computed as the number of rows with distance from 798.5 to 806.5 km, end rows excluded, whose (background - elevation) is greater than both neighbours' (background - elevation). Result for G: 2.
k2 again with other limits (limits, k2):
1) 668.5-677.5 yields 0.11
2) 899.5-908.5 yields 0.12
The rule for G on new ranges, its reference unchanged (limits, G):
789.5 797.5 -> 3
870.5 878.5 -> 1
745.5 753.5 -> 2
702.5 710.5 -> 1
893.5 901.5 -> 2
